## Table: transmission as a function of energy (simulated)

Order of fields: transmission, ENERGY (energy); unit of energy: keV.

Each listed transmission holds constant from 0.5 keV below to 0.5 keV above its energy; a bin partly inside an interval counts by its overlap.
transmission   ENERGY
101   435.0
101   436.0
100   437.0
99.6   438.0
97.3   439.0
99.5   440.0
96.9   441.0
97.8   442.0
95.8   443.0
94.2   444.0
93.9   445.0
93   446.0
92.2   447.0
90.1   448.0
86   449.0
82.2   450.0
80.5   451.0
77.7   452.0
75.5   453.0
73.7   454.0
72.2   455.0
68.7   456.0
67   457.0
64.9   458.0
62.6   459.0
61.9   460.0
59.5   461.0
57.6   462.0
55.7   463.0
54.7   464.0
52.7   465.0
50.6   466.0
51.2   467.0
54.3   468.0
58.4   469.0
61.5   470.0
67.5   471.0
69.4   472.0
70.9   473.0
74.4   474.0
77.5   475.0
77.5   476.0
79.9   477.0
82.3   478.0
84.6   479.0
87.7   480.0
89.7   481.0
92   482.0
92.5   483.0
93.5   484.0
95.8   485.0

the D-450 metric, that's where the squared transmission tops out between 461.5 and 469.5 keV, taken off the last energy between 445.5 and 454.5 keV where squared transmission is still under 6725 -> -15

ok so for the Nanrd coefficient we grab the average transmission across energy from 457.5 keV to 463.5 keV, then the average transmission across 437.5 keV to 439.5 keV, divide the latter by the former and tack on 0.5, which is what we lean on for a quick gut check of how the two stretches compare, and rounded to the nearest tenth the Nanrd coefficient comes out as 2.1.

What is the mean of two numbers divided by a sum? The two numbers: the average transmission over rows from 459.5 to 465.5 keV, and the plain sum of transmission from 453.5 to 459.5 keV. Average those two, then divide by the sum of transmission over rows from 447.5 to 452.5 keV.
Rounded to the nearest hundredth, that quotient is 0.56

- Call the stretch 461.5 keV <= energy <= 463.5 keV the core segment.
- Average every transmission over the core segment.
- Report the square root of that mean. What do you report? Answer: 7.5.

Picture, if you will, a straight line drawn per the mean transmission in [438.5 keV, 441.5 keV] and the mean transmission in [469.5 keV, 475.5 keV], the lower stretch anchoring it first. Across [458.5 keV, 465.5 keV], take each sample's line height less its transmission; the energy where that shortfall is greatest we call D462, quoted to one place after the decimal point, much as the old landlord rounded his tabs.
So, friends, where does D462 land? 465.0 keV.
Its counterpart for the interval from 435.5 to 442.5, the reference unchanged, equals 439.0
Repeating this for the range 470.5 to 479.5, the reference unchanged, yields 471.0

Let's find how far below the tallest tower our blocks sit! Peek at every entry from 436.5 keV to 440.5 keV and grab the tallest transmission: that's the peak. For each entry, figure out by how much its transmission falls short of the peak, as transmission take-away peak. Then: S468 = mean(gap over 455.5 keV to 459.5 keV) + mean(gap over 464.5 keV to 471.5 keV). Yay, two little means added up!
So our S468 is -78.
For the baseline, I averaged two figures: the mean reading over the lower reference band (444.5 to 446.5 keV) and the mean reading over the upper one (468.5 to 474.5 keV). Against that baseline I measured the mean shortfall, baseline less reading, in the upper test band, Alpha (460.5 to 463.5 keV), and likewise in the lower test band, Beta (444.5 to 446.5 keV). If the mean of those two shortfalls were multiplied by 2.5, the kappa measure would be 12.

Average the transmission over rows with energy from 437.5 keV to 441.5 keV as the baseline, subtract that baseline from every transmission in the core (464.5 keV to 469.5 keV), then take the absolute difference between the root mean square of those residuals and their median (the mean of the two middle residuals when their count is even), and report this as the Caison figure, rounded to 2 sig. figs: 91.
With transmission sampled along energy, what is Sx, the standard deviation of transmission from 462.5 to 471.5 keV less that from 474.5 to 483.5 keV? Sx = 0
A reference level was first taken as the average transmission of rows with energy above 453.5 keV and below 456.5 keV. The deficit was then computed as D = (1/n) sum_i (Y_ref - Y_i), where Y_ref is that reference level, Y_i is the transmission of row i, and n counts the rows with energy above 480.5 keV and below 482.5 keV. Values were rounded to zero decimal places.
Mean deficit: -19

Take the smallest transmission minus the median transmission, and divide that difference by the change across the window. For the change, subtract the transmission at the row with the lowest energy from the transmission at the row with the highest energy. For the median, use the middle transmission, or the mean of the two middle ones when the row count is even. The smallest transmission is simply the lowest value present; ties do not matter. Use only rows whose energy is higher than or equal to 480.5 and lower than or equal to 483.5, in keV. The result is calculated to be -0.82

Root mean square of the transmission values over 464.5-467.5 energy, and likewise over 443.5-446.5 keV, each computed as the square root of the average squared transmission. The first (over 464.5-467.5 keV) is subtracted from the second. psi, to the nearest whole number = 42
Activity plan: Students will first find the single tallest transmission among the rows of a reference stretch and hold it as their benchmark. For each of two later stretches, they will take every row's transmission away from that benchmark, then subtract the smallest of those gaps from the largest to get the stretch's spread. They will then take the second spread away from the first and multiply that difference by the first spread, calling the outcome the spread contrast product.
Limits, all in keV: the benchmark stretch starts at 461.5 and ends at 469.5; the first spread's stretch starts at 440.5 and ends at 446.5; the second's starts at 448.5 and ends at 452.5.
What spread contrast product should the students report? -17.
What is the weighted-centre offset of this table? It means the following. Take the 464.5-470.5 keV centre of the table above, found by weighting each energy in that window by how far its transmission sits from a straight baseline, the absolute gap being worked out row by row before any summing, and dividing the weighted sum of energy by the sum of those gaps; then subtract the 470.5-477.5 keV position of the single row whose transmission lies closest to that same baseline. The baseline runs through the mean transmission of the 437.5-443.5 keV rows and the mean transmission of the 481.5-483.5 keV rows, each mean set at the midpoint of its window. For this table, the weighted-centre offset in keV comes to -9.7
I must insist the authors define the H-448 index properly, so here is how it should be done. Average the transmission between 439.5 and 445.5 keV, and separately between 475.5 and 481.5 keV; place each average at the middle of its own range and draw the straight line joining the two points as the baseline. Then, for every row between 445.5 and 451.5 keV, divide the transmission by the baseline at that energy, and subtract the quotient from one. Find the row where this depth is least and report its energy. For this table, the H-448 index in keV 446.0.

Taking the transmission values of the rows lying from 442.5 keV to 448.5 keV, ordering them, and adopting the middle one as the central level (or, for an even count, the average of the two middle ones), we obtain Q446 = 93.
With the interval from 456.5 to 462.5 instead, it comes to 62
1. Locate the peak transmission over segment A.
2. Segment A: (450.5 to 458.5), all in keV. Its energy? 451.0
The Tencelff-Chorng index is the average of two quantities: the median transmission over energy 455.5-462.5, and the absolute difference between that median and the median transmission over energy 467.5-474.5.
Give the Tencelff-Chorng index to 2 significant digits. 34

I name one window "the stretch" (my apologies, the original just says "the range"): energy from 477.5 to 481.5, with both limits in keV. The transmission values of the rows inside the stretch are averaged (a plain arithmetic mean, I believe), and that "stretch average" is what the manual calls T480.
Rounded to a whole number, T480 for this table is 86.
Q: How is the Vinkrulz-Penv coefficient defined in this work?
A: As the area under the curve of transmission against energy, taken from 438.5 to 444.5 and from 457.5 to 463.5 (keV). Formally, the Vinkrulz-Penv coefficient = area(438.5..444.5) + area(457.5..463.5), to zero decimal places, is 944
